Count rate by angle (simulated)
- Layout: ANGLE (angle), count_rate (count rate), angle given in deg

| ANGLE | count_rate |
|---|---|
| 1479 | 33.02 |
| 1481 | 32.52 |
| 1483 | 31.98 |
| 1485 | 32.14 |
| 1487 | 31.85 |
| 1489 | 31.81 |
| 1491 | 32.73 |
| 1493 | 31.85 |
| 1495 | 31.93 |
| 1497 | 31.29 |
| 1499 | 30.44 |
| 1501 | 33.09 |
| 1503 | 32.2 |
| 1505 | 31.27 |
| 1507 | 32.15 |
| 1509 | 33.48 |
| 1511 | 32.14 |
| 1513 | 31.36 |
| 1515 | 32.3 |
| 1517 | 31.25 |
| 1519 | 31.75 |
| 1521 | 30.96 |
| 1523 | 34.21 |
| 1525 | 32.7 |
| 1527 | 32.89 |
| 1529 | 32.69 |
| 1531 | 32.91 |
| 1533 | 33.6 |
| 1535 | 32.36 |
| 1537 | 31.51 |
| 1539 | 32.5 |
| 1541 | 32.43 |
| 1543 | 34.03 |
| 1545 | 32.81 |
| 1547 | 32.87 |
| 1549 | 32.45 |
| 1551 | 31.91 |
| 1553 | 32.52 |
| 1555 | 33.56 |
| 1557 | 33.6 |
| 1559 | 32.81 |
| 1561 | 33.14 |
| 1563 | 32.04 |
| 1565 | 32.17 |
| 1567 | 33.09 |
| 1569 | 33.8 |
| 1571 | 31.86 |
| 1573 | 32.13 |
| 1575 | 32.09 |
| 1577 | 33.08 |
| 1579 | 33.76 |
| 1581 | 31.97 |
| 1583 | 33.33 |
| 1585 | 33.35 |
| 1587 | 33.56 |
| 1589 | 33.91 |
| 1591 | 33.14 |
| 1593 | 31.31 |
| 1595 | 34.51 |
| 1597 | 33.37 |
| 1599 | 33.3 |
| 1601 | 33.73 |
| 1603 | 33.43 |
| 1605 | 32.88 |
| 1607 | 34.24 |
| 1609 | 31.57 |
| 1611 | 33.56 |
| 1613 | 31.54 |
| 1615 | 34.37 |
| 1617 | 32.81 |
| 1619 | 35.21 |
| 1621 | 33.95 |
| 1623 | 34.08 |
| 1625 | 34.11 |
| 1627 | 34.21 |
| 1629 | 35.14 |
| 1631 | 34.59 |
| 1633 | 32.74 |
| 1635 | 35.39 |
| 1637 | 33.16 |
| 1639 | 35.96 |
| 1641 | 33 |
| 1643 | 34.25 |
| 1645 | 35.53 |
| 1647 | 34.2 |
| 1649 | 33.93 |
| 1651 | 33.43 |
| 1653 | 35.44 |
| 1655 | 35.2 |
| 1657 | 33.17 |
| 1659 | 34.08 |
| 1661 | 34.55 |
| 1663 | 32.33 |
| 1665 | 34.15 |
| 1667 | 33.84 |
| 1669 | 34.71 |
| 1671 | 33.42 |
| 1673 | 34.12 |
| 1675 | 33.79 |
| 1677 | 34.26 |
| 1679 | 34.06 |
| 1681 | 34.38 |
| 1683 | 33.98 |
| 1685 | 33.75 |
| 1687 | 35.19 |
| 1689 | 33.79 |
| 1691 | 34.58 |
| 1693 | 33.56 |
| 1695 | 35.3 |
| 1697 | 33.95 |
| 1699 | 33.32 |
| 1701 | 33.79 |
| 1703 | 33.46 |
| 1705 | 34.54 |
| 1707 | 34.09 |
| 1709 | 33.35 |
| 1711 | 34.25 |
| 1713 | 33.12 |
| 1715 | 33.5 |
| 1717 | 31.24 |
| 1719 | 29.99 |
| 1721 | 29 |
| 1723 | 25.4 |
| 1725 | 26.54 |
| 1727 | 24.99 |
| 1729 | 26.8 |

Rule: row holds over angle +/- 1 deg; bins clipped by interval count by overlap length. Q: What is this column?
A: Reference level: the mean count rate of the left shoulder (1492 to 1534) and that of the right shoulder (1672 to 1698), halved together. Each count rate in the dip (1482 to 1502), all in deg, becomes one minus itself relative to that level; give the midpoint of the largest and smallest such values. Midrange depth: 0.044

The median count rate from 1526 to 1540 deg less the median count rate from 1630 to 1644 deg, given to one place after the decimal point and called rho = -1.6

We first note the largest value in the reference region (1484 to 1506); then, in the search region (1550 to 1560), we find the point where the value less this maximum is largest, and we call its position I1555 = 1557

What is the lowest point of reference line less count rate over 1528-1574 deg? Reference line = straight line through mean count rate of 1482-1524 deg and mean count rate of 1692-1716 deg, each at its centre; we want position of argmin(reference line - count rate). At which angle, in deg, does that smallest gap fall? 1543 deg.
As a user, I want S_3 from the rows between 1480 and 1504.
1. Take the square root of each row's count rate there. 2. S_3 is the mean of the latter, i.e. 5.66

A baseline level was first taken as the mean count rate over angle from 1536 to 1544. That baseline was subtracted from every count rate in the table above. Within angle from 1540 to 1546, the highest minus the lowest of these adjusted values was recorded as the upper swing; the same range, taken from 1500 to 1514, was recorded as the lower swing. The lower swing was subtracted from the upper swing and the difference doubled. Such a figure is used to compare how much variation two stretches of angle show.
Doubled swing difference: -1.2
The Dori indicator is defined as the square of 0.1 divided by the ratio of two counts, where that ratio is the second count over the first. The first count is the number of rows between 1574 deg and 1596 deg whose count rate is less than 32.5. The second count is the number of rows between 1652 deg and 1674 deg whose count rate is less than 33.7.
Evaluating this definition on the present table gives 0.010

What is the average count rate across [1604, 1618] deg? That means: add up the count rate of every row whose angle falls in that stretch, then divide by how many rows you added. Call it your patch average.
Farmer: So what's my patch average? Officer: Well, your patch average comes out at 33.0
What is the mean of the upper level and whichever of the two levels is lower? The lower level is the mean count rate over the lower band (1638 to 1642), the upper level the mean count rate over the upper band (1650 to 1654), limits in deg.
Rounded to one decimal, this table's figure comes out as 34.4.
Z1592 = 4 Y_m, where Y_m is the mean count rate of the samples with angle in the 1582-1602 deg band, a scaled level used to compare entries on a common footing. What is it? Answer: 133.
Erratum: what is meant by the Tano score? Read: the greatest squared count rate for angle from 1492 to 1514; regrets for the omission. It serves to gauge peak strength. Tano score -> 1121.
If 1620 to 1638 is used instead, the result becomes 1252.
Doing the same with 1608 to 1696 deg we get 1293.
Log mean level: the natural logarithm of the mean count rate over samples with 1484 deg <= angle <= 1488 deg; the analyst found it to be 3.47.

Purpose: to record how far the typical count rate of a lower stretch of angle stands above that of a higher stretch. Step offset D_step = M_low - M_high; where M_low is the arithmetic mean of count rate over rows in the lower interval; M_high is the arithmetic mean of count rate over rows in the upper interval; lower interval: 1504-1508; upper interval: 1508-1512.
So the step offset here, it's -1.1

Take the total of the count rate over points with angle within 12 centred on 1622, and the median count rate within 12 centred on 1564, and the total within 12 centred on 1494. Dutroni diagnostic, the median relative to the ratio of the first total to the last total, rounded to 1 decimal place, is 30.6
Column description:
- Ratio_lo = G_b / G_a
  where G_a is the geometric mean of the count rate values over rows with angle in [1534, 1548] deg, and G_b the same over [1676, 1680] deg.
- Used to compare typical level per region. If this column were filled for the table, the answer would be 1.05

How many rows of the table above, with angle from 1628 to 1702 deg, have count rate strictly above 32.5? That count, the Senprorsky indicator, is 36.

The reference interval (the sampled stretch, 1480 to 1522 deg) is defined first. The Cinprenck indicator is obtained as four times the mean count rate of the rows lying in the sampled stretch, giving 128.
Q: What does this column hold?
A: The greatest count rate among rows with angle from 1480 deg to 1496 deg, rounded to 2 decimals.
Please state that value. 32.73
